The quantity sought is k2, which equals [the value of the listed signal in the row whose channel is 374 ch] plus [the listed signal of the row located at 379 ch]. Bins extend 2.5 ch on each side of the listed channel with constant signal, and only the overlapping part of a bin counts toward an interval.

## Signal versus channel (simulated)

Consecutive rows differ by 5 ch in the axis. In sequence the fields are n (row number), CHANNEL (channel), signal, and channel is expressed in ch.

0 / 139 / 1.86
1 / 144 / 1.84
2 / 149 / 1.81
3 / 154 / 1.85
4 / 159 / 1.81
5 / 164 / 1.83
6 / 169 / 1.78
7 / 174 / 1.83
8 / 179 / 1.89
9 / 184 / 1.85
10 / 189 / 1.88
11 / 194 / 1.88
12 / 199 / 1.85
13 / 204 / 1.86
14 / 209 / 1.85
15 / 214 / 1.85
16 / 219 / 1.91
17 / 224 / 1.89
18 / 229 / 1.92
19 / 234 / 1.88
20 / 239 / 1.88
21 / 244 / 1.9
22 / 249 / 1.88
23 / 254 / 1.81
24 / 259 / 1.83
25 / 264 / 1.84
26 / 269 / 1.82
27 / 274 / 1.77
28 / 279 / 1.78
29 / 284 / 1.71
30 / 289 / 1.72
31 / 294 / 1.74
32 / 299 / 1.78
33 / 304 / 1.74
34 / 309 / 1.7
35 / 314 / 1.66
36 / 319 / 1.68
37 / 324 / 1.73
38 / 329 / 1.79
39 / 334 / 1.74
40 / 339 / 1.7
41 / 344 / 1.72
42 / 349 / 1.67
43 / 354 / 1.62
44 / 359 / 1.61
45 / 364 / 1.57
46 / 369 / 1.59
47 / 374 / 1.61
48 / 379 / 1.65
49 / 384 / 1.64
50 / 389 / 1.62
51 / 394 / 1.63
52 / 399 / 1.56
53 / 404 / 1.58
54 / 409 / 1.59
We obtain 3.3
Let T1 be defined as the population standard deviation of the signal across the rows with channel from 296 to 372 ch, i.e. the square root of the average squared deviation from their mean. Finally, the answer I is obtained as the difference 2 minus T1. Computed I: 1.94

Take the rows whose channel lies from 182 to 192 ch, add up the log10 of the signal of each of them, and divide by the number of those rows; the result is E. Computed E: 0.271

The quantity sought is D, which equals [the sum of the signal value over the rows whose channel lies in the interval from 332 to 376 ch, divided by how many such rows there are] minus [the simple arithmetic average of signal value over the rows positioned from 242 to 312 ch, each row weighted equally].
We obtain -0.1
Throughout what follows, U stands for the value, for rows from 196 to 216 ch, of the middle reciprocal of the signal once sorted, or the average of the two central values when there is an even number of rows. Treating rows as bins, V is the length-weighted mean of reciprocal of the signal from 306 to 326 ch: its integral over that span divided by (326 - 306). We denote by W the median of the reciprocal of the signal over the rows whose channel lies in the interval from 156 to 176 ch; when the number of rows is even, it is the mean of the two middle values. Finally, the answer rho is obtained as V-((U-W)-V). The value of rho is 1.19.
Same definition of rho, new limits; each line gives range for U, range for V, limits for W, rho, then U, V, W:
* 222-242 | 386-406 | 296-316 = 1.30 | 0.53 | 0.626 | 0.581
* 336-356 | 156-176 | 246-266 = 1.05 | 0.59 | 0.552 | 0.545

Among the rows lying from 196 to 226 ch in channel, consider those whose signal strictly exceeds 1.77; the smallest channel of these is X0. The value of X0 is 199 ch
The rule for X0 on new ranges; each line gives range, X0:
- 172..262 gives 174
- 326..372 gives 329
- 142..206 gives 144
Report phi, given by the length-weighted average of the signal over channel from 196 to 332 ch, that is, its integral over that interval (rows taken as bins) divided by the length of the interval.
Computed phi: 1.81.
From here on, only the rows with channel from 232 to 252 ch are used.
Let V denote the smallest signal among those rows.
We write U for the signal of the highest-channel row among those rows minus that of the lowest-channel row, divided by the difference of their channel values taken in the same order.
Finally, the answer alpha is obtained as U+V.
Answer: 1.88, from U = 0.0000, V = 1.88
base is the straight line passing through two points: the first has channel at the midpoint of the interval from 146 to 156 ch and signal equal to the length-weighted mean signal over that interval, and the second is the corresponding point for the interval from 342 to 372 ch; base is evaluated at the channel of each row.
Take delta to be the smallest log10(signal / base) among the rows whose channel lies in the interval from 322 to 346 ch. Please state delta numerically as 0.014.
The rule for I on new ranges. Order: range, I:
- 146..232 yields 1.96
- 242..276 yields 1.96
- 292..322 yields 1.96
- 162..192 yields 1.96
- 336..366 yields 1.95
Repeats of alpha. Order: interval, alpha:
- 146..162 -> 1.81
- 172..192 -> 1.83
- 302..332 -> 1.66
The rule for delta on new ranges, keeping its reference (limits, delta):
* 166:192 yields -0.008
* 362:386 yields -0.014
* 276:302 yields 0.003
